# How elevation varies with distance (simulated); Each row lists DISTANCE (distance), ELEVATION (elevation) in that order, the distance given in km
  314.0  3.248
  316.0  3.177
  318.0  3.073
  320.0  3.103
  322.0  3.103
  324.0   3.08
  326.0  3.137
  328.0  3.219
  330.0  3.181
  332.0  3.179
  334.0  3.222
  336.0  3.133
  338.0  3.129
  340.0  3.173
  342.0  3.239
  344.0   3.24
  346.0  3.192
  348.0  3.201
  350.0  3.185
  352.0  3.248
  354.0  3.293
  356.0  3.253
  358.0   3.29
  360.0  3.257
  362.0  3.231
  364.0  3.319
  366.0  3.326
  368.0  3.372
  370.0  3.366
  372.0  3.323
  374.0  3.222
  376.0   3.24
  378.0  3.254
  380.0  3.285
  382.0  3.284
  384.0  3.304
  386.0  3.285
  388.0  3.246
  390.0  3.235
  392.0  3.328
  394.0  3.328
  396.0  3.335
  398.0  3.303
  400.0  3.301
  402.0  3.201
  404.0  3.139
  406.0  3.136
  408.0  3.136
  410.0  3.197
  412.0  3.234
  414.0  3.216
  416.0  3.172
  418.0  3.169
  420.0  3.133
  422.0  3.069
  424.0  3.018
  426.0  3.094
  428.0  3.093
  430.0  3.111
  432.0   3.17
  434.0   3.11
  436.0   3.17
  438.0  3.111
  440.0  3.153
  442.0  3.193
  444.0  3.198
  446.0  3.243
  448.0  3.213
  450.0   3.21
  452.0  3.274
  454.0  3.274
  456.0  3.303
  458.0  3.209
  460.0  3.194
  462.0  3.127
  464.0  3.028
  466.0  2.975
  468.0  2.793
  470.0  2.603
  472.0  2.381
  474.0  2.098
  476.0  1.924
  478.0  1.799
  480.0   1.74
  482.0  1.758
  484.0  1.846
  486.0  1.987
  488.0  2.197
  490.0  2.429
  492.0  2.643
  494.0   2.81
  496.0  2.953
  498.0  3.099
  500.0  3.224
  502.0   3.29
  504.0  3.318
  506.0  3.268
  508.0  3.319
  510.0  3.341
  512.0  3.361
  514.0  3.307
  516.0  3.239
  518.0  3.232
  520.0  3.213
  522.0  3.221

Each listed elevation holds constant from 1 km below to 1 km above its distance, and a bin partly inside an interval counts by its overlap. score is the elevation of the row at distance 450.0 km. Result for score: 3.21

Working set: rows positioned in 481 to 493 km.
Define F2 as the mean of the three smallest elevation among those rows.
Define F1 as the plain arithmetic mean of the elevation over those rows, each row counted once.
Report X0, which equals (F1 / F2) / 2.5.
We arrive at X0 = 0.460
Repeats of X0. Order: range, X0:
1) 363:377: 0.406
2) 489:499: 0.424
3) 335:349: 0.405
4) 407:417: 0.403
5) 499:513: 0.405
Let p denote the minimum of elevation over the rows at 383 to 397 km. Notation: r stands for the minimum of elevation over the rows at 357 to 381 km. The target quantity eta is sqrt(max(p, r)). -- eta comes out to 1.80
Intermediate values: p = 3.235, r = 3.222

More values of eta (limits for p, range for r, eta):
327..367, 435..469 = 1.77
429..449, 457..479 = 1.76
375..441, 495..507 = 1.74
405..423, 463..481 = 1.75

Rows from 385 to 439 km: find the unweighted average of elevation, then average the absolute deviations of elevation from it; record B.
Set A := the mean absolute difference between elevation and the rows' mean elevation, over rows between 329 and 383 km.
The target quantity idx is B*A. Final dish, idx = 0.004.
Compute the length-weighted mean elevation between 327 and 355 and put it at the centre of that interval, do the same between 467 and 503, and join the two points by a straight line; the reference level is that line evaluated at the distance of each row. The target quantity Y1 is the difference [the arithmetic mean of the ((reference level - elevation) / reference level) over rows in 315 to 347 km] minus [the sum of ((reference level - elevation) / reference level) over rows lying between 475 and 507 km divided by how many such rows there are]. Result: 0.09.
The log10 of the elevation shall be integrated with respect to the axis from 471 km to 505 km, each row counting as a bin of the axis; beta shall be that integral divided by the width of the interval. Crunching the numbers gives 0.376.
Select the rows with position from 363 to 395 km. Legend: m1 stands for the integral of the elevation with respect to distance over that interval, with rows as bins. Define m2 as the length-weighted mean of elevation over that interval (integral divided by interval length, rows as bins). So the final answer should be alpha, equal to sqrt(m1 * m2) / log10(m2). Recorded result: 36.0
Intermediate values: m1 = 105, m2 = 3.29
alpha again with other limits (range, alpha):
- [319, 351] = 35.8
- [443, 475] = 35.6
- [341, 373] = 36.0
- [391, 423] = 35.9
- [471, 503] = 35.7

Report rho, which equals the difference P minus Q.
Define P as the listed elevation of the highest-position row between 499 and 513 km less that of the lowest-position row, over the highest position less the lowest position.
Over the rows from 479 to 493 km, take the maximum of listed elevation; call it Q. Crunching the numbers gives -2.63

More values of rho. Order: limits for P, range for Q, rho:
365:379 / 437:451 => -3.25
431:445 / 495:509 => -3.32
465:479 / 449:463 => -3.40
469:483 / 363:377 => -3.44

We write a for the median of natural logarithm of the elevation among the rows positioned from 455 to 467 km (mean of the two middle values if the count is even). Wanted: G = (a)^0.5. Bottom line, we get 1.073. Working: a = 1.15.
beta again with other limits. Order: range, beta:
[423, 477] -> 0.475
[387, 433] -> 0.504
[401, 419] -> 0.502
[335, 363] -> 0.508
